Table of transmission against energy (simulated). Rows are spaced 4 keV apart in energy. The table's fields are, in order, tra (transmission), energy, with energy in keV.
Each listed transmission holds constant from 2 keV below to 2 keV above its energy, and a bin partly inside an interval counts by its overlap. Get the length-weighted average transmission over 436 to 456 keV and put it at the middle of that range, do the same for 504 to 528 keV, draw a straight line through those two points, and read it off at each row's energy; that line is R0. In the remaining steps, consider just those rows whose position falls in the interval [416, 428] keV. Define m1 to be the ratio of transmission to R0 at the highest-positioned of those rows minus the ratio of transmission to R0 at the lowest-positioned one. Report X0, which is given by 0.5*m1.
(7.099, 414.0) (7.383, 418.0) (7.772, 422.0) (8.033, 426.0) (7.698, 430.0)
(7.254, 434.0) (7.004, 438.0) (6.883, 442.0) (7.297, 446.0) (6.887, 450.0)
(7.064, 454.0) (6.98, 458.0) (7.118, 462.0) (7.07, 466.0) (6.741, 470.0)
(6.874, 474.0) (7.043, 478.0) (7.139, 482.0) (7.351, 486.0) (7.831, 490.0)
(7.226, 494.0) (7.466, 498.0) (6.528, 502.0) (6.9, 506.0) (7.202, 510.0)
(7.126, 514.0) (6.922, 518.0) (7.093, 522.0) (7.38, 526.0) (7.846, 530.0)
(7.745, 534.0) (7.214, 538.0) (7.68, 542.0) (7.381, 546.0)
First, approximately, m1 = 0.091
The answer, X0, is 0.05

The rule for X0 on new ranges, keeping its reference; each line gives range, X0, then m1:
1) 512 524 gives 0.00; -0.006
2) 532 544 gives -0.01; -0.010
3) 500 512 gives 0.05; 0.094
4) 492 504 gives -0.05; -0.100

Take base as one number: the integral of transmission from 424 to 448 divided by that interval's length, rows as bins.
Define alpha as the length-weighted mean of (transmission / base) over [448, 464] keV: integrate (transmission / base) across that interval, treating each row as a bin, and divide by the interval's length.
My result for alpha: 0.95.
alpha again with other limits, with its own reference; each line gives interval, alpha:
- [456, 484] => 0.95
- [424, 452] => 0.99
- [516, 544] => 1.01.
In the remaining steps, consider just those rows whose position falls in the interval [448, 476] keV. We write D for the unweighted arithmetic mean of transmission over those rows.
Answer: 7.0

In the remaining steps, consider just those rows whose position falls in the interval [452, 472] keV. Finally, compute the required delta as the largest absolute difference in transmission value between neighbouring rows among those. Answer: 0.33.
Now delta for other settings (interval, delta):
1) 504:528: 0.30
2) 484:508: 0.94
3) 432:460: 0.41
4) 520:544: 0.53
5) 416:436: 0.44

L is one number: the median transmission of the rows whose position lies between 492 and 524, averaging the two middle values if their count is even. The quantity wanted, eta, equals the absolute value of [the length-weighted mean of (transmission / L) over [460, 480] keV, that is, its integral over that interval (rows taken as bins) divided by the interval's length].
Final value 0.98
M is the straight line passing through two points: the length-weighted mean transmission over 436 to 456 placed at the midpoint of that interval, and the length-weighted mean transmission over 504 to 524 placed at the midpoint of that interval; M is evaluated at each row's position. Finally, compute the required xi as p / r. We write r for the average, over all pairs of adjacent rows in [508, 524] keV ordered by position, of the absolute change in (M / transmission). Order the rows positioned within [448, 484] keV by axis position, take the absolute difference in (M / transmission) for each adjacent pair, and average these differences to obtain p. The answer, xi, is 1.0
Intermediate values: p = 0.021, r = 0.021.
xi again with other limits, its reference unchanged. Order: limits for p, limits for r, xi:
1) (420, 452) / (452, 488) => 1.9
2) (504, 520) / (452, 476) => 1.3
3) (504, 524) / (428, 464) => 0.8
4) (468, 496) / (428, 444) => 1.0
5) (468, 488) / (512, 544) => 0.5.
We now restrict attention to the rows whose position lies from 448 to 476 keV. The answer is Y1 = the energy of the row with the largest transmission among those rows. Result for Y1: 462.0 keV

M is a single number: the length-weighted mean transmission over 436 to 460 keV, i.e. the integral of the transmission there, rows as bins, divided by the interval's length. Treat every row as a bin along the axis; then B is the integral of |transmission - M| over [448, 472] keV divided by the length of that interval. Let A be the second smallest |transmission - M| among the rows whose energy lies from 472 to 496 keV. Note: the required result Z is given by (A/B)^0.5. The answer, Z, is 1.06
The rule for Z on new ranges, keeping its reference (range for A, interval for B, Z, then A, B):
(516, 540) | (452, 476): 0.94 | 0.10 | 0.11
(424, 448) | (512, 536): 0.61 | 0.14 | 0.37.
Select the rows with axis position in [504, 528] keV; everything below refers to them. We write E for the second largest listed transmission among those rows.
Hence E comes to 7.202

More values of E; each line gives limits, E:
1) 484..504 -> 7.466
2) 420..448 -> 7.772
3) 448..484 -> 7.118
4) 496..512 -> 7.202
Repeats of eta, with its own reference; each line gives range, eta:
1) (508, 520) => 1.00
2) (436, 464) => 0.99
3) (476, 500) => 1.03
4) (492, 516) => 1.00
